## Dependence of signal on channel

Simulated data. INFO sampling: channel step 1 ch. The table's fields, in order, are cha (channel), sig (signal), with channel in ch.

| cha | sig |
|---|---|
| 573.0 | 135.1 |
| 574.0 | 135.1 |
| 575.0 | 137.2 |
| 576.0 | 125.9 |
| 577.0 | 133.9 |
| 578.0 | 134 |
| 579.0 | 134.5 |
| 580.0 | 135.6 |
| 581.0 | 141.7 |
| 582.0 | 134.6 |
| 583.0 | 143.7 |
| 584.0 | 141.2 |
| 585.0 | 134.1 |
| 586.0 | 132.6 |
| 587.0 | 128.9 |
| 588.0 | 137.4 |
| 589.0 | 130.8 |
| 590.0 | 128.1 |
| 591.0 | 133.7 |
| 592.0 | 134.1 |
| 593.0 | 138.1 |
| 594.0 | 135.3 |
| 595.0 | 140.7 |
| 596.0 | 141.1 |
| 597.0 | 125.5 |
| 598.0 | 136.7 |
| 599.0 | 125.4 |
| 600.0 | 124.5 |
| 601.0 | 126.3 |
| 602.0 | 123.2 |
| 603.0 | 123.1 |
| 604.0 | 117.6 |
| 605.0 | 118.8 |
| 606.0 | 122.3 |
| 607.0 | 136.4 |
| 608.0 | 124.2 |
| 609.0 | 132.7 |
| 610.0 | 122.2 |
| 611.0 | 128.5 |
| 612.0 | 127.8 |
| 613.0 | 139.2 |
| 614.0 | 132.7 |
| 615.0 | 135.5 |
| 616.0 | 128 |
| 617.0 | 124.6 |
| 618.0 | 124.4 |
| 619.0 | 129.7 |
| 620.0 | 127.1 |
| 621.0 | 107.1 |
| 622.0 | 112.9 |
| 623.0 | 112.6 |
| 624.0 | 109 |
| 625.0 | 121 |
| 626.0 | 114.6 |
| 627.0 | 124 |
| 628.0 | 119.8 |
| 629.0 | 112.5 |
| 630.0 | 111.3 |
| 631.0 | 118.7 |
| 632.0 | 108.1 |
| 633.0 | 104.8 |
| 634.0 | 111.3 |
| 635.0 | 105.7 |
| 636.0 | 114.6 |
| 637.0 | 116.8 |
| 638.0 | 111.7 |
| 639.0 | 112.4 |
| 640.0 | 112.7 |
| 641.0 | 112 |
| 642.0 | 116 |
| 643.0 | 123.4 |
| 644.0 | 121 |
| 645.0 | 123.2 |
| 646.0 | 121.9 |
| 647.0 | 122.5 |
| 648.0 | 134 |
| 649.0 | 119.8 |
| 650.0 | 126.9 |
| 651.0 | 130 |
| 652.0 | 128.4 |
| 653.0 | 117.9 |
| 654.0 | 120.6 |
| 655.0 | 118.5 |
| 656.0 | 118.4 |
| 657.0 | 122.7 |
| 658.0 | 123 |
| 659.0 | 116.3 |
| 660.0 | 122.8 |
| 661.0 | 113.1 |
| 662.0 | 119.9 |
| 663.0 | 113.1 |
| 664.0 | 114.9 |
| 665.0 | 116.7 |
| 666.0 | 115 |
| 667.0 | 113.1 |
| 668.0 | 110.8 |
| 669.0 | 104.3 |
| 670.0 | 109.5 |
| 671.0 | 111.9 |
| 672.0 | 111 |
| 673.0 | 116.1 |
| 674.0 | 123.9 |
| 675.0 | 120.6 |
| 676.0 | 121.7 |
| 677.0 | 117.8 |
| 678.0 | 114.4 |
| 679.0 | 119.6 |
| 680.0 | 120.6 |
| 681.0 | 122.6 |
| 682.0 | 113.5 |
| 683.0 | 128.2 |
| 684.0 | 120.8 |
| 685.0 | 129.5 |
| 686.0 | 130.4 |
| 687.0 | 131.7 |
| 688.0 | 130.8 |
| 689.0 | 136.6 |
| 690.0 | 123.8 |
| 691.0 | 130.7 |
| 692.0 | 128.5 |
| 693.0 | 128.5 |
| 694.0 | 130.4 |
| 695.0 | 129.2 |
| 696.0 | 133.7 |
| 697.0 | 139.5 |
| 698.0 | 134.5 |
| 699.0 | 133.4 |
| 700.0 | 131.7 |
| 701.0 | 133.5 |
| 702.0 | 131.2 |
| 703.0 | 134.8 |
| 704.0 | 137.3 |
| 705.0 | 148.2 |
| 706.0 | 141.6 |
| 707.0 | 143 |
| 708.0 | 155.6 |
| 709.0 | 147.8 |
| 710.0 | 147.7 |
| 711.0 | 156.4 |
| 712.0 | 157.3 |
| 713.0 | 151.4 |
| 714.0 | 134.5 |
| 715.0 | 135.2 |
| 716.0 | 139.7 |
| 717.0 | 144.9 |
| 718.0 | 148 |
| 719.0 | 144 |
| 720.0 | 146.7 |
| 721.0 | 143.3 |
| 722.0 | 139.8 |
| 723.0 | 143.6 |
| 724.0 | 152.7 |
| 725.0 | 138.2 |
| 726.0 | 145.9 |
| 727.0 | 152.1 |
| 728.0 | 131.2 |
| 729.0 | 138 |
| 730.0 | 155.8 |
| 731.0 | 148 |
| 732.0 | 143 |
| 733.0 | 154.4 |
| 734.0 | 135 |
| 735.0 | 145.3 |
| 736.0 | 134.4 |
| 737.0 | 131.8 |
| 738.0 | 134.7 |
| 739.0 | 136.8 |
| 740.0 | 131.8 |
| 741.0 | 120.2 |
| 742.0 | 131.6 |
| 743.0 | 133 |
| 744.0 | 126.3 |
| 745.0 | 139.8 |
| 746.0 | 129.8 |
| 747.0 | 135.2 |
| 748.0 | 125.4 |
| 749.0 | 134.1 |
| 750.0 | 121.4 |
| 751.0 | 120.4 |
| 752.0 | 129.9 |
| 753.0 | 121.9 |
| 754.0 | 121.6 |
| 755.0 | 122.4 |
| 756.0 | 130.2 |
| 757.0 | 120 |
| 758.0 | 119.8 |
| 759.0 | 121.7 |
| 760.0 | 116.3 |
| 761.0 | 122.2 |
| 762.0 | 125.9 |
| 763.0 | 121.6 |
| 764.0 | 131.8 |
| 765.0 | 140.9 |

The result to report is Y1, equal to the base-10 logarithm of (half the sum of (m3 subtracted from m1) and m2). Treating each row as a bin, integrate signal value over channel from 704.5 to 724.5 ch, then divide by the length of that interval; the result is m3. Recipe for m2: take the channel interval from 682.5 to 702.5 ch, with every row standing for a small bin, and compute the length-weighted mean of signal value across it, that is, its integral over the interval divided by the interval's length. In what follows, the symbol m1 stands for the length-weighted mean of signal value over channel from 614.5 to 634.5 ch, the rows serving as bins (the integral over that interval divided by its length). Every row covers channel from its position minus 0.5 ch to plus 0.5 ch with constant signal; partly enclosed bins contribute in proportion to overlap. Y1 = 1.71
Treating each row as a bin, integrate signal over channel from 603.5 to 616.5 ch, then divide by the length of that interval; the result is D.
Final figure 128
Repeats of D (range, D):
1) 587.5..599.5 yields 134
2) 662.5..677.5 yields 115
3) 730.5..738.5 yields 141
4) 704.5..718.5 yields 147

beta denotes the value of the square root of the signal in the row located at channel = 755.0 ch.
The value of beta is 11.1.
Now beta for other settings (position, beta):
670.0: 10.5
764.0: 11.5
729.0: 11.7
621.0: 10.3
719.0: 12.0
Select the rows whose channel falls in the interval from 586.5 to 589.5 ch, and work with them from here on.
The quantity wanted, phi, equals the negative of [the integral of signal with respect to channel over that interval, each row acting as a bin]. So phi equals -397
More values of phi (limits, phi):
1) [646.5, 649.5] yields -376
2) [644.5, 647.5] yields -368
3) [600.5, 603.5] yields -373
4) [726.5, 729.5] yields -421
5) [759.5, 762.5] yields -364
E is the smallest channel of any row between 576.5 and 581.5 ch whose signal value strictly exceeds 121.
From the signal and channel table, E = 577.0 ch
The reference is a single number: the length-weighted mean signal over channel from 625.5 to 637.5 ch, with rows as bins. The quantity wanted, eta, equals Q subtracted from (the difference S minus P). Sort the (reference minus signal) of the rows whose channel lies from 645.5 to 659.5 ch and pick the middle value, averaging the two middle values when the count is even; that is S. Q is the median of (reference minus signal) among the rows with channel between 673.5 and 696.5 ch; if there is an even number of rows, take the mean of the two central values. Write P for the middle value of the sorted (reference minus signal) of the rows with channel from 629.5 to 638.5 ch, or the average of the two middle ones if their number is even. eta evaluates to 4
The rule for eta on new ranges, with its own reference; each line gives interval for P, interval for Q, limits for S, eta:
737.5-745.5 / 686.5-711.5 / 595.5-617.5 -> 27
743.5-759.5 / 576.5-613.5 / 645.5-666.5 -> 24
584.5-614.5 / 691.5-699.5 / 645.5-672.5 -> 30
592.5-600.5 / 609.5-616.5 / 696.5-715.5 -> 11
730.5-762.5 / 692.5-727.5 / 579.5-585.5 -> 20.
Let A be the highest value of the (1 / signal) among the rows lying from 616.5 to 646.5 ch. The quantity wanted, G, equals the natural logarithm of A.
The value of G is -4.65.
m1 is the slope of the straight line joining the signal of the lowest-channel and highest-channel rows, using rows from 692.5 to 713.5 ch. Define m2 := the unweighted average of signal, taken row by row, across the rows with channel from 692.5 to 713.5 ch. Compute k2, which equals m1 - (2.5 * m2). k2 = -350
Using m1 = 1.1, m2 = 140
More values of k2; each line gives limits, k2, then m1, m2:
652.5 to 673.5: -289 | -0.1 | 116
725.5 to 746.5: -346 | -0.8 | 138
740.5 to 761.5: -315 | 0.1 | 126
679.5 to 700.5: -322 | 0.6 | 129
